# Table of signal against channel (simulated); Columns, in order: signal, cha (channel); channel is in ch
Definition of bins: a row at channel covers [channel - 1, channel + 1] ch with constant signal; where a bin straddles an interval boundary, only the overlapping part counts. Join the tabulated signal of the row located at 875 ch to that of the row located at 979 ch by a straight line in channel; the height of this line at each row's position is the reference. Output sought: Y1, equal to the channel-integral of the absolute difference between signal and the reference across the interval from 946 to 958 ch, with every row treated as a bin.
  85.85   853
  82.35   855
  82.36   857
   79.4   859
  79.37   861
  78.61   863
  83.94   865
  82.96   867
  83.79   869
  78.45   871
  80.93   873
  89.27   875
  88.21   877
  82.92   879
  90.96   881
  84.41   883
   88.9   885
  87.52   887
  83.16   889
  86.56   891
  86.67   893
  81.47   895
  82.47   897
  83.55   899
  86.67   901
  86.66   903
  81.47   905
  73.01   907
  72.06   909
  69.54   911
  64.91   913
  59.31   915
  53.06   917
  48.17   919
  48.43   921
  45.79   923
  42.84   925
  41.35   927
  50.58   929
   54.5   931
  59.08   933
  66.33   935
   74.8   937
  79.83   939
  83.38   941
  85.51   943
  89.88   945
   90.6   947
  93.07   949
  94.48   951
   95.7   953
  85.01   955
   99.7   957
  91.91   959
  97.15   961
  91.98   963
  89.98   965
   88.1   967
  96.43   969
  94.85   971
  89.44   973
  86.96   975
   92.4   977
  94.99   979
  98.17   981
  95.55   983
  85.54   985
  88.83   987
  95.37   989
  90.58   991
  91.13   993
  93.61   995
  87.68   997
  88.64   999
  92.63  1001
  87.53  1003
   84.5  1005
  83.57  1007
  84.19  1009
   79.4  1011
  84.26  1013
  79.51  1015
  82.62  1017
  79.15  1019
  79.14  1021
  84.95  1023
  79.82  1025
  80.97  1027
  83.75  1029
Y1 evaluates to 41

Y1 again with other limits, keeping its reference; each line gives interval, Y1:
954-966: 52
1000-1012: 134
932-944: 215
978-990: 40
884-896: 53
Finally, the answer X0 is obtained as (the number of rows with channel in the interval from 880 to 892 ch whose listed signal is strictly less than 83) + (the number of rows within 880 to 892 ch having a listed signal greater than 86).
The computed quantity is 4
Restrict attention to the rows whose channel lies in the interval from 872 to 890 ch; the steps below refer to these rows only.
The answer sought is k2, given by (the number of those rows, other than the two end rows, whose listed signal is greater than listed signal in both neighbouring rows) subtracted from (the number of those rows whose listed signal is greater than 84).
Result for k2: 3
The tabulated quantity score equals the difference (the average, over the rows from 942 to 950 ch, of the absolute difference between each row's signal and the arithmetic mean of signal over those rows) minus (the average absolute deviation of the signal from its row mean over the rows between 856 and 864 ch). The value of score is 0.9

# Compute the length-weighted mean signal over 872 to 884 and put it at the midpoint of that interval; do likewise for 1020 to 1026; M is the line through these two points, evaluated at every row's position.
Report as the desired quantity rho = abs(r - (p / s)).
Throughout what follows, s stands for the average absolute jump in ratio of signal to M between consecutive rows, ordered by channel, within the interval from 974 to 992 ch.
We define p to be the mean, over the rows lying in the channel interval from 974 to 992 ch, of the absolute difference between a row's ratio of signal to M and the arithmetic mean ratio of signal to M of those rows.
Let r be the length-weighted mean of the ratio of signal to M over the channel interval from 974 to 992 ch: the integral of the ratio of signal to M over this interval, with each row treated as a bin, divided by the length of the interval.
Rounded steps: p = 0.043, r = 1.11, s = 0.058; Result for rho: 0.38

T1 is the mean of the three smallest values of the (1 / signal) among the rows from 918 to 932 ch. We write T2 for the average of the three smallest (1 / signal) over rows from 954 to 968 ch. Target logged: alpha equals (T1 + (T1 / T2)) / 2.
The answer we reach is 0.95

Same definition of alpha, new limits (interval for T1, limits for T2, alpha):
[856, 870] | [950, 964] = 0.59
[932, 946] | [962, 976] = 0.55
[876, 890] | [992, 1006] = 0.52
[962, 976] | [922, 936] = 0.32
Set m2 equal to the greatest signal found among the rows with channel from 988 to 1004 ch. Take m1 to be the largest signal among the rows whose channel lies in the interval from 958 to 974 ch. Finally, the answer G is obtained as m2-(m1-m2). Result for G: 94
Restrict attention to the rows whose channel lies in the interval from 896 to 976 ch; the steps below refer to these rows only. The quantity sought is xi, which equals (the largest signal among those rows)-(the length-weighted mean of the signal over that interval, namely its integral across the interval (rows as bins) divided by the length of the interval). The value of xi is 23.0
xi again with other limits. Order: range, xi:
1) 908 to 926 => 16.0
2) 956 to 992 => 7.0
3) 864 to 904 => 6.0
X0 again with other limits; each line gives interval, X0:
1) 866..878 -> 5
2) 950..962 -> 5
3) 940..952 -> 4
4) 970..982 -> 6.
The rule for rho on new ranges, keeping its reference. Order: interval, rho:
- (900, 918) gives 1.29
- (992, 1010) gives 0.09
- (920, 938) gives 1.12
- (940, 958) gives 0.14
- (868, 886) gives 0.29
